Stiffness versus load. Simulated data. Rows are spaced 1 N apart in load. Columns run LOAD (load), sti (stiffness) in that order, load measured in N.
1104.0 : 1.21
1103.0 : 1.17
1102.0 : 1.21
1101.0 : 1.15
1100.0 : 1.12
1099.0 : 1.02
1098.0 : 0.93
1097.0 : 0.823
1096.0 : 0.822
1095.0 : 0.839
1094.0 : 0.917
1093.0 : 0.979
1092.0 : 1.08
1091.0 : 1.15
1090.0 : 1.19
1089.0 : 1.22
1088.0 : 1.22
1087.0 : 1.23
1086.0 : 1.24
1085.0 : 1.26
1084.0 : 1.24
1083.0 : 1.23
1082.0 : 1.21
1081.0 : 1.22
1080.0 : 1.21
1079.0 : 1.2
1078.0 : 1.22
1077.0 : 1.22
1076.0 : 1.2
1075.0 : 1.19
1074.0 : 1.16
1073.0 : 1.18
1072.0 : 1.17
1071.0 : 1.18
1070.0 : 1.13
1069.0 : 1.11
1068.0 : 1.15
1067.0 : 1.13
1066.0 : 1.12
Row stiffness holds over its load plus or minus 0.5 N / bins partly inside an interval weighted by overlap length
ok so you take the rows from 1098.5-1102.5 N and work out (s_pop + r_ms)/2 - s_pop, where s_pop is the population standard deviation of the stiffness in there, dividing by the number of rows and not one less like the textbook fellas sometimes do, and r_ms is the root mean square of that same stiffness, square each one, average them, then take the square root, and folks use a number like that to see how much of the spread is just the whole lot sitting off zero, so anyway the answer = 0.53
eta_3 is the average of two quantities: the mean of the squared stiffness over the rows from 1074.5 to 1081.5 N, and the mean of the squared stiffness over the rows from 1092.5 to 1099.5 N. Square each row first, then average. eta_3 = 1.14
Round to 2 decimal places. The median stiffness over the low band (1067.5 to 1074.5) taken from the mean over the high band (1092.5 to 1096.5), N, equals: -0.27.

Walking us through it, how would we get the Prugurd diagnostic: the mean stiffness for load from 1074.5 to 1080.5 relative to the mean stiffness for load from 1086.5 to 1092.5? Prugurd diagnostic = 1.02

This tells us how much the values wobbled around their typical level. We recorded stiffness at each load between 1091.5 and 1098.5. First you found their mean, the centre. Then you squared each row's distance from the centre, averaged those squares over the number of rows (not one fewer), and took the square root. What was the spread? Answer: 0.088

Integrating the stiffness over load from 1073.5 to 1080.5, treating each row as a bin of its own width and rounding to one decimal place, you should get 8.4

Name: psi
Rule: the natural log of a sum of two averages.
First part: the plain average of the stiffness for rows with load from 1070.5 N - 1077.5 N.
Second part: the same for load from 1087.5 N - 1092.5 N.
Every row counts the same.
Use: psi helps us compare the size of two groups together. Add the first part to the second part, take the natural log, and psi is 0.858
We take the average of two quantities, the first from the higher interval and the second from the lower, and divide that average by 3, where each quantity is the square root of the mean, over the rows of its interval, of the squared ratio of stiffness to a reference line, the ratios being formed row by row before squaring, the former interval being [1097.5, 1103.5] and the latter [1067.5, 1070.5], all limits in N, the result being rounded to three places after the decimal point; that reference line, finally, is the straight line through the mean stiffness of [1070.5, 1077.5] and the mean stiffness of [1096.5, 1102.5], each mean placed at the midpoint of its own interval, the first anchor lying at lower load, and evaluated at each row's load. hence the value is 0.333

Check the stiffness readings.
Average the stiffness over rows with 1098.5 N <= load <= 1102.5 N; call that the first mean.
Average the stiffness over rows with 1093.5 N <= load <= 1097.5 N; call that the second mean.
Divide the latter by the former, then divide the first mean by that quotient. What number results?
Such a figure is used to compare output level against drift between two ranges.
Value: 1.5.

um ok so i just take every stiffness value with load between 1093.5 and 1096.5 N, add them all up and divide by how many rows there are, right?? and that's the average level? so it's 0.86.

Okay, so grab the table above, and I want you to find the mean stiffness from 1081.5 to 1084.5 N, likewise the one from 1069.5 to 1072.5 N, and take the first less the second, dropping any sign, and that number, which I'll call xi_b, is 0.067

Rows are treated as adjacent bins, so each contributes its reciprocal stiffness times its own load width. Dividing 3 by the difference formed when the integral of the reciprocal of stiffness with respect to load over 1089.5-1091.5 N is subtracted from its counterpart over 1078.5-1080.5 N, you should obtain -60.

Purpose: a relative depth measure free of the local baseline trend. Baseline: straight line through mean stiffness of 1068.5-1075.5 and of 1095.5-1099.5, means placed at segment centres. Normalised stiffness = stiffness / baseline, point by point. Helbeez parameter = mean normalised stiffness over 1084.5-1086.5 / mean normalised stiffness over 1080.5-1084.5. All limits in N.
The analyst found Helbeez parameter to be 1.05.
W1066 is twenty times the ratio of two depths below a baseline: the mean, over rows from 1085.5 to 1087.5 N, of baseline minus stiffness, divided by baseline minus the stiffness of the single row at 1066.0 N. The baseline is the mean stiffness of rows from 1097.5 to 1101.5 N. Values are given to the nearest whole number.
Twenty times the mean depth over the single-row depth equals 55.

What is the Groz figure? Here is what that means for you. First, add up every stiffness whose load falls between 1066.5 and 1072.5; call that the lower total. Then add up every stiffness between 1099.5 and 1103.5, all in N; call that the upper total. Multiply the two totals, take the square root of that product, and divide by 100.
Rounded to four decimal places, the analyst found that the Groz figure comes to 0.0565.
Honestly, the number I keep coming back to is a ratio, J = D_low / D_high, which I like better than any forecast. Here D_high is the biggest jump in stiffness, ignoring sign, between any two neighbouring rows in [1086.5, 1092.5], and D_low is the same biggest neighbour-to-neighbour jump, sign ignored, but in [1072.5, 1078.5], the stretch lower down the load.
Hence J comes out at 0.43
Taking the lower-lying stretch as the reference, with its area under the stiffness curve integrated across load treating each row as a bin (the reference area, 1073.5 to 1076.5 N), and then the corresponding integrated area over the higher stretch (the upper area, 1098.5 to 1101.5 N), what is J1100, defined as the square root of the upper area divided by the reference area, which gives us 0.96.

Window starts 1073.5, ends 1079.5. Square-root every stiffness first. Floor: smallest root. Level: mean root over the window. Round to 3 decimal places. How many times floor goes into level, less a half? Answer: 0.516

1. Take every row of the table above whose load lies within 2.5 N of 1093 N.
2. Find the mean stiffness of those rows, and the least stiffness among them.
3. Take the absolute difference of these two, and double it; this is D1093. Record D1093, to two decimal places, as 0.31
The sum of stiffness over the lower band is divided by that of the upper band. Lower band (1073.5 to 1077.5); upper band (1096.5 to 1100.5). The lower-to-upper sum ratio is 1.23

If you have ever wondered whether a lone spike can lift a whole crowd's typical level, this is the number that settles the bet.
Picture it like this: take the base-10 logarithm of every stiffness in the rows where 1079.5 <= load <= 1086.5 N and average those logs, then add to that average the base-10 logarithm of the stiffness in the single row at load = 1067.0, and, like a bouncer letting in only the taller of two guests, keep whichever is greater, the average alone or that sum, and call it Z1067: 0.14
